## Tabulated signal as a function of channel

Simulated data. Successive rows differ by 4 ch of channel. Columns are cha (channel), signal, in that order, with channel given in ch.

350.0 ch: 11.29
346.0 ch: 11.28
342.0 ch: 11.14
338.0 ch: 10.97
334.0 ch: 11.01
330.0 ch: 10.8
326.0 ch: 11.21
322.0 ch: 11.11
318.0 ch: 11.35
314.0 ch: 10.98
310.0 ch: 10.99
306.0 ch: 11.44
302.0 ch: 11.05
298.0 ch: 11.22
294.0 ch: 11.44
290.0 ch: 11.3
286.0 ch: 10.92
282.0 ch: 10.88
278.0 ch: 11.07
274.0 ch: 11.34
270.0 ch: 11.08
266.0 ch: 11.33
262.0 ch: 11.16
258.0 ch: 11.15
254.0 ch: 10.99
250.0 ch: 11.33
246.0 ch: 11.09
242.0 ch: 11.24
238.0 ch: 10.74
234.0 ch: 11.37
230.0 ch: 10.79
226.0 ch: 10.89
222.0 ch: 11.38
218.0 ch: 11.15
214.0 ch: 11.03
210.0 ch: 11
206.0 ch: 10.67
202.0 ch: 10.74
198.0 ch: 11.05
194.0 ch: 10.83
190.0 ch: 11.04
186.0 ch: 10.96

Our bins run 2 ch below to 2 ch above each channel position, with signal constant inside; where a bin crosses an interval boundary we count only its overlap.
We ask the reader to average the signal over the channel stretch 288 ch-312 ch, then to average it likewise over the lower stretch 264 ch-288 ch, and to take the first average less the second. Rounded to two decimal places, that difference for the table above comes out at 0.14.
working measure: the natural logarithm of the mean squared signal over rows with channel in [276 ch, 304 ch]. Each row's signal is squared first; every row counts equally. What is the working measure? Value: 4.82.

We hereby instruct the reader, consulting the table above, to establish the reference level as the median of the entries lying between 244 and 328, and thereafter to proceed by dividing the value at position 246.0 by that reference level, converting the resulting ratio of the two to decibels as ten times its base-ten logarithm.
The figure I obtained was -0.023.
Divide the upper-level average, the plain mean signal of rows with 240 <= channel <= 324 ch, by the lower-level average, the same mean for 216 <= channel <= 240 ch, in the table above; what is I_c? 1.01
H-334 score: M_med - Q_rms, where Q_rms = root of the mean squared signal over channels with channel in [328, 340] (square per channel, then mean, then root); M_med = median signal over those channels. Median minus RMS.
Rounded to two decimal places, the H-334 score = 0.04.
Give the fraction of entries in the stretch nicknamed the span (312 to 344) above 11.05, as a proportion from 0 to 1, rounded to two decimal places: 0.50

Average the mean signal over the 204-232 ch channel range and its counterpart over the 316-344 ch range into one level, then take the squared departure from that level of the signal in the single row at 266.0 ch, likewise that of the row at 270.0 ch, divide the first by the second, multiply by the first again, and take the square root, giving 2.0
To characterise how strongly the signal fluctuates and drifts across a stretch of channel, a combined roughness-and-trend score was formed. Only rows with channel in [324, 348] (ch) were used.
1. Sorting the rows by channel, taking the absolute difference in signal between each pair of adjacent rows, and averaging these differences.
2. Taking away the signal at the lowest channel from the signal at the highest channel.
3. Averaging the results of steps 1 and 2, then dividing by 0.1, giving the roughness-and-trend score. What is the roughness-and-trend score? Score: 1.3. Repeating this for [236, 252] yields 4.4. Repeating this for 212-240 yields 0.3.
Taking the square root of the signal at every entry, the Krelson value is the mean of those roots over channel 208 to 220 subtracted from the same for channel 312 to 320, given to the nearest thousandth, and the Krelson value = 0.016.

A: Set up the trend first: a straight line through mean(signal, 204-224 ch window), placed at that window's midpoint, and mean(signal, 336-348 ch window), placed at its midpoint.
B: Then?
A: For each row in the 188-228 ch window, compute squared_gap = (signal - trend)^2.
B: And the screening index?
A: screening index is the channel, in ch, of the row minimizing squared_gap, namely 190.0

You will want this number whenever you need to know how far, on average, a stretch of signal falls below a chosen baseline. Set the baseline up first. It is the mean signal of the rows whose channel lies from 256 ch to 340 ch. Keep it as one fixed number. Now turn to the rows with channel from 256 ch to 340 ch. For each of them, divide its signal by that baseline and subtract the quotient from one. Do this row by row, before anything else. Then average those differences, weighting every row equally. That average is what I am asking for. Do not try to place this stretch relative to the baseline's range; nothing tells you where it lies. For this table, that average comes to 0.0000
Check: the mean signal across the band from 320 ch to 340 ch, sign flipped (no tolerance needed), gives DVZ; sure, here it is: -11.0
